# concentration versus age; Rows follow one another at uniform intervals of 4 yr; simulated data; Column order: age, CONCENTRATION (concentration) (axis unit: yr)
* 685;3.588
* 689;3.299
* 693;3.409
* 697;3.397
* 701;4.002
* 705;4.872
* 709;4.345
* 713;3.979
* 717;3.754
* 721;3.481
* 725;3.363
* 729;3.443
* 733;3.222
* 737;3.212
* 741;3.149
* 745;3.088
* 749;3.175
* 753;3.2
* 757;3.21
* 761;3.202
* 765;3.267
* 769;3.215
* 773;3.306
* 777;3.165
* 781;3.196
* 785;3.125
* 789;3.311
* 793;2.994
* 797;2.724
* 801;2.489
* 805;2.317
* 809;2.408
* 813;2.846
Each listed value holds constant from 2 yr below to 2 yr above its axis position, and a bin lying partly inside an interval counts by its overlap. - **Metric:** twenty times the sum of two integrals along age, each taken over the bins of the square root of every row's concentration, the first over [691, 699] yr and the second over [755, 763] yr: 582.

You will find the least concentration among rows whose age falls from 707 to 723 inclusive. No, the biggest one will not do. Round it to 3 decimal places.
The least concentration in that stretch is 3.481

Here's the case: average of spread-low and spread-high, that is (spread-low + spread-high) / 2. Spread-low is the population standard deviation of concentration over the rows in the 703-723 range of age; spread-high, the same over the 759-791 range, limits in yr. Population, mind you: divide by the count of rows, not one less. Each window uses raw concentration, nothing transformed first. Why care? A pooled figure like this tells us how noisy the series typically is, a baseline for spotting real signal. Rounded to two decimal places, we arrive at 0.27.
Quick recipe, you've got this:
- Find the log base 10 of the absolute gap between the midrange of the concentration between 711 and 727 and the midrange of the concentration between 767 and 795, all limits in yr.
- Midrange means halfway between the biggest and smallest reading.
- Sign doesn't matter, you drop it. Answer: -0.29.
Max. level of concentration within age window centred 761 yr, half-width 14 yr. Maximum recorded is 3.306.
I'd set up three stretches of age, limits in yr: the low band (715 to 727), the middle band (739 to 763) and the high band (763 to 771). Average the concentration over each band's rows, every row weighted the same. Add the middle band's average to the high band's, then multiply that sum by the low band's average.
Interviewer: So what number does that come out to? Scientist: 22.7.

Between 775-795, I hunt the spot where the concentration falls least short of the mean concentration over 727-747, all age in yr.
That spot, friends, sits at 789 yr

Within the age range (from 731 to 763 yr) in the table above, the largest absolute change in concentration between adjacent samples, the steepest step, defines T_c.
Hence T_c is 0.1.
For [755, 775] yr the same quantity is 0.1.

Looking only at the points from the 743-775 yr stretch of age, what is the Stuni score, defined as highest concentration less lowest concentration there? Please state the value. 0.2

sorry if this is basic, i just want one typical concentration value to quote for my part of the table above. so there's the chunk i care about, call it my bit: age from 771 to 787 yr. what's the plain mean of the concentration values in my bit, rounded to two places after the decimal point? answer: 3.20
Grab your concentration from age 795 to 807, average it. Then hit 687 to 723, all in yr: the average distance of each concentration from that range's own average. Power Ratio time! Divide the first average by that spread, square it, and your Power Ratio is 37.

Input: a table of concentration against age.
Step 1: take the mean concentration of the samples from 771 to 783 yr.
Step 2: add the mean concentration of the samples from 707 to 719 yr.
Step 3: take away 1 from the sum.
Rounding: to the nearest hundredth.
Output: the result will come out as 6.25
